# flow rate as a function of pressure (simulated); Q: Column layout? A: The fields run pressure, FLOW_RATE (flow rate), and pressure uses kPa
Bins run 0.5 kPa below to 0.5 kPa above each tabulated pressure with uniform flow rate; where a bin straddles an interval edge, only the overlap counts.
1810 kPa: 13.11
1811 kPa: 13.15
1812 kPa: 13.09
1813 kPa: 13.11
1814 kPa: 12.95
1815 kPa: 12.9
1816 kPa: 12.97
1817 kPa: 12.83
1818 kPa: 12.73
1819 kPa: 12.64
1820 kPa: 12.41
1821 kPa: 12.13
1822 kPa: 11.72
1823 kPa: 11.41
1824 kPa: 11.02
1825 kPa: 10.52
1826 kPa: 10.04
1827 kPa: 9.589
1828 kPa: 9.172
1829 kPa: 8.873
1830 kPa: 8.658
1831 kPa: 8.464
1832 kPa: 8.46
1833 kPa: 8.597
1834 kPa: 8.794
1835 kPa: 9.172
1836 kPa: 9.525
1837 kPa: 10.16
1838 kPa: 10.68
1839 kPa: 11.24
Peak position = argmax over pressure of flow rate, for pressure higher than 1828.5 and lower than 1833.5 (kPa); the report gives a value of 1829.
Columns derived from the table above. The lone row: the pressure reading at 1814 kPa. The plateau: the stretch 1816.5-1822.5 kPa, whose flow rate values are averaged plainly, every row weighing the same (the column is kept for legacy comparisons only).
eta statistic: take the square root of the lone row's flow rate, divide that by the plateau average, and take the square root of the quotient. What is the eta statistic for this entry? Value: 0.54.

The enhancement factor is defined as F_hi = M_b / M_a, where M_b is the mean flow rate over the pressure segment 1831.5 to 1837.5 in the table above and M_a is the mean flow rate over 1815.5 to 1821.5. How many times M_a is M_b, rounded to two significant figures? 0.72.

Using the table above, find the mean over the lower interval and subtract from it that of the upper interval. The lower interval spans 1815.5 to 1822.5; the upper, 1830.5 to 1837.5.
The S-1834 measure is 3.5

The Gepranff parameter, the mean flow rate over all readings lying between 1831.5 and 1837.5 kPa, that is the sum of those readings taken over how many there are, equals 9.1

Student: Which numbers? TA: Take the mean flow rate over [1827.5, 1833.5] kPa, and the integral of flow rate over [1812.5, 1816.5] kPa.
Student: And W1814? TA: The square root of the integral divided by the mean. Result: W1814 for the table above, 2.4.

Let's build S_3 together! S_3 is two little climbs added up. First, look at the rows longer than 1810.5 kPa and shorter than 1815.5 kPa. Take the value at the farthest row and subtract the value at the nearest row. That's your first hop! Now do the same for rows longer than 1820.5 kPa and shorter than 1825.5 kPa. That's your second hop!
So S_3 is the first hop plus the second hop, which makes -1.9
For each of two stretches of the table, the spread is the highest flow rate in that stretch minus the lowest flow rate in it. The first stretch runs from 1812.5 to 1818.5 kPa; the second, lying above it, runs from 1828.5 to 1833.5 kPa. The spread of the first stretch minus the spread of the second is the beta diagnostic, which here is 0.0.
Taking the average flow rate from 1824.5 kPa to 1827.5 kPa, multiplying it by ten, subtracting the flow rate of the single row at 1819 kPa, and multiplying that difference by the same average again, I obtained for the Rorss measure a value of 883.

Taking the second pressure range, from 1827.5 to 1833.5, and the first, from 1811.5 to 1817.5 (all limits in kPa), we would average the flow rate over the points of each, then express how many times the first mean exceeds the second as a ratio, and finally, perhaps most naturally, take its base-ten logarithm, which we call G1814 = 0.17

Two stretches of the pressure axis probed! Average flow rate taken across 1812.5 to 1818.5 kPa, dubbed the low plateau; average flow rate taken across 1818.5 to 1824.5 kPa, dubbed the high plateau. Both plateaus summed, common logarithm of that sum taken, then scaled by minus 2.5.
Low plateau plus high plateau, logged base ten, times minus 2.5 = -3.49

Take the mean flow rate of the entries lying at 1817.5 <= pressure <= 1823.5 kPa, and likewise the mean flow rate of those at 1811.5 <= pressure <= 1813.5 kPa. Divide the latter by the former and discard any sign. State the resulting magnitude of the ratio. 1.08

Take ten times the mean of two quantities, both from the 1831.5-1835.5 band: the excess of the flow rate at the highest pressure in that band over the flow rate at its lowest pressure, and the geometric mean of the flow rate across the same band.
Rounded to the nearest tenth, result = 47.3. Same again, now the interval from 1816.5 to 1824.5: 51.4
